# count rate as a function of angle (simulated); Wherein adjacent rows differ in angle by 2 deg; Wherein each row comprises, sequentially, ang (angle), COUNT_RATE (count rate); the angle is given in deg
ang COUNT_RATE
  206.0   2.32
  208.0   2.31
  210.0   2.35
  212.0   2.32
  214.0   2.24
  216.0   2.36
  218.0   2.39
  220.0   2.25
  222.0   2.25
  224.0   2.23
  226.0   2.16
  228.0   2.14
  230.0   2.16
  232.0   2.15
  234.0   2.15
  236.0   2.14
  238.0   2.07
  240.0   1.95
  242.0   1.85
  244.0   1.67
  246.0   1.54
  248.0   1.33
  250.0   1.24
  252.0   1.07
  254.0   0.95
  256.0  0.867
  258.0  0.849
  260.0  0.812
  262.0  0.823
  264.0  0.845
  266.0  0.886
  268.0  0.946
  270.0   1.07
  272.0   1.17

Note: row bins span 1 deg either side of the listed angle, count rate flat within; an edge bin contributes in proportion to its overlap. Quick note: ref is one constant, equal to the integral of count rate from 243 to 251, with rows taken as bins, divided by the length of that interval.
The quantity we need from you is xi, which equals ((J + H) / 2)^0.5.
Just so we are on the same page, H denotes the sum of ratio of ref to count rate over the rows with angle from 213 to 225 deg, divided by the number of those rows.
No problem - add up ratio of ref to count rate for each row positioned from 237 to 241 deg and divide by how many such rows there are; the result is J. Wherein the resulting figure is 0.82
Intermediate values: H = 0.632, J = 0.72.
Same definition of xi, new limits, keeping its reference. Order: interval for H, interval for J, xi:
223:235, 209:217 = 0.80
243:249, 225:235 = 0.90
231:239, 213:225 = 0.81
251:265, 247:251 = 1.18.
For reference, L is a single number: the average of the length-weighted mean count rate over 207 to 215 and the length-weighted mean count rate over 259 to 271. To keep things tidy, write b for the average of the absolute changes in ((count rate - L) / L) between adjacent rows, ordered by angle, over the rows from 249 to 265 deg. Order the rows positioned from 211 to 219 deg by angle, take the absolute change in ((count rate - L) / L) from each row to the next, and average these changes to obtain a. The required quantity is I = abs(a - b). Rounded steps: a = 0.05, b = 0.041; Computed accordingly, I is 0.007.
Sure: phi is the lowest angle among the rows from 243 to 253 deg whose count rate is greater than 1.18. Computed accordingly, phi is 244.0 deg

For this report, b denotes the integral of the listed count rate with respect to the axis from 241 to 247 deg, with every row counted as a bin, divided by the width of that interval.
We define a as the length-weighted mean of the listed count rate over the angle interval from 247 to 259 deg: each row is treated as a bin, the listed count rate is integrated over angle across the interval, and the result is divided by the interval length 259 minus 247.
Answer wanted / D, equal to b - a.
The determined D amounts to 0.6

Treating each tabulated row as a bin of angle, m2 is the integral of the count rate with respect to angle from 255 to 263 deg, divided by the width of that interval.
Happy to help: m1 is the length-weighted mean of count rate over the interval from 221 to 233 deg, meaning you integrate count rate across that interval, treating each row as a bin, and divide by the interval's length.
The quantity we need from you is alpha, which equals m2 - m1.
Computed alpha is -1.3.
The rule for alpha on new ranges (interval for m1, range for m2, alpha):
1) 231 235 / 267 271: -1.1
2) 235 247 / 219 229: 0.3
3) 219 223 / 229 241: -0.1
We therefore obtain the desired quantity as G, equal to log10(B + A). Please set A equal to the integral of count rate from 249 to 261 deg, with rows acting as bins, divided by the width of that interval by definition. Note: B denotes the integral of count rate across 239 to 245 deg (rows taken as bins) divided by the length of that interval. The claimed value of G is 0.45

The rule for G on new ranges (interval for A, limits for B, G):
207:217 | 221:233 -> 0.65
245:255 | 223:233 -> 0.53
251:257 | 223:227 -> 0.50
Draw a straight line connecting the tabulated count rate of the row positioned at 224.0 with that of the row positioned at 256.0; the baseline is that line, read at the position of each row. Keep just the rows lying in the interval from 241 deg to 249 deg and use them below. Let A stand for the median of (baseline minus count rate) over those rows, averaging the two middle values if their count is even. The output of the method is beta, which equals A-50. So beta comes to -50.3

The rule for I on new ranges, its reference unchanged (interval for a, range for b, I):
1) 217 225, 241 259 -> 0.045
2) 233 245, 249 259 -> 0.001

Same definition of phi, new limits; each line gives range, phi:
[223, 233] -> 224.0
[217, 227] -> 218.0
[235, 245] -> 236.0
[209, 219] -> 210.0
